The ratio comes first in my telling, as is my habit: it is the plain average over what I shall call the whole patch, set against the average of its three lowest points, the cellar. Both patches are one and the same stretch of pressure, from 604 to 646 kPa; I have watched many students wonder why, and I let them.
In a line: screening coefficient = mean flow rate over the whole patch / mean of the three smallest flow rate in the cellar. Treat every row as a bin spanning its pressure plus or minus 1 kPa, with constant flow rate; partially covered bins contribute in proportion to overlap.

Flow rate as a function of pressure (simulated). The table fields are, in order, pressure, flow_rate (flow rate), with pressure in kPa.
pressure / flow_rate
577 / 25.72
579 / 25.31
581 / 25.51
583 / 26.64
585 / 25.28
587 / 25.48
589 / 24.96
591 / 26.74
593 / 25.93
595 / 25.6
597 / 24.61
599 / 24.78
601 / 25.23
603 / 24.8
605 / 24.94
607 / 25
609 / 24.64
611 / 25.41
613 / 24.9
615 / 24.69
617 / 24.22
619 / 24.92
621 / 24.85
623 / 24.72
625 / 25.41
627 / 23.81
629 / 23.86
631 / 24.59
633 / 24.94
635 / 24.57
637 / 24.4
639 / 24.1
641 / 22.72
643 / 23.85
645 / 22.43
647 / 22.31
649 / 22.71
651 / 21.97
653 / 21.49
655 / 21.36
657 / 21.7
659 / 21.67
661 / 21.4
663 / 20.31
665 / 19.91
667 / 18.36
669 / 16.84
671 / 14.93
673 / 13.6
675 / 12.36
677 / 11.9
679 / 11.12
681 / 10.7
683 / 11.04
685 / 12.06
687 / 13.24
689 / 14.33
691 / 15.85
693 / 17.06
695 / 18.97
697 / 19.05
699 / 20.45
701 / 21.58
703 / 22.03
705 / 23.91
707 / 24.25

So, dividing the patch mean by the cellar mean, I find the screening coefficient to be 1.06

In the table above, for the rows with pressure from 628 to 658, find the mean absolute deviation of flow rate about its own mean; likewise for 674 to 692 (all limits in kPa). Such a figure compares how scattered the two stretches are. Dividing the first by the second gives 0.85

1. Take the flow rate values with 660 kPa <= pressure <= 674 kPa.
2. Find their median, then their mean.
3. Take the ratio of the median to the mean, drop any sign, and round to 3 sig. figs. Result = 1.03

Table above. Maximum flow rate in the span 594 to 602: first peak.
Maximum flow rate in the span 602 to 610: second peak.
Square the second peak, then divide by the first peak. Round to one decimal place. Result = 24.4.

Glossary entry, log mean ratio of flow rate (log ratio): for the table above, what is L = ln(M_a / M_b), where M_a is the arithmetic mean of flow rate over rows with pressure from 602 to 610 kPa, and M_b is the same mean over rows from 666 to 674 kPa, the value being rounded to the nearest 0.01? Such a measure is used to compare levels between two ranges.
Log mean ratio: 0.44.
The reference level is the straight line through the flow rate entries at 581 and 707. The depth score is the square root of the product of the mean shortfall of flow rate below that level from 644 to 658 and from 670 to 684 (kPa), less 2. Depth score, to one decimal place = 3.9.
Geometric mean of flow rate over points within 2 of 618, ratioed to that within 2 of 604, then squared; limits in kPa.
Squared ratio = 1.0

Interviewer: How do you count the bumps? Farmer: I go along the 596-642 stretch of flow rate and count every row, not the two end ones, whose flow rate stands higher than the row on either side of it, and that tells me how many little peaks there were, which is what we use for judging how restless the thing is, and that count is 6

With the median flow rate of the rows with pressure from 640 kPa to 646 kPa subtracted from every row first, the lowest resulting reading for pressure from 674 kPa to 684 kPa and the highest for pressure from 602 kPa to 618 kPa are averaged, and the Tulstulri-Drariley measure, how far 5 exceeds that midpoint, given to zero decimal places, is 10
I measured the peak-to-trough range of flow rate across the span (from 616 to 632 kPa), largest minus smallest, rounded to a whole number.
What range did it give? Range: 2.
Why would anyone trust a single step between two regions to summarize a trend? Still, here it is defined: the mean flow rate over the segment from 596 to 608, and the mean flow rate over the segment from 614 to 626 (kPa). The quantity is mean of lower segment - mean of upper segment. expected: 0.1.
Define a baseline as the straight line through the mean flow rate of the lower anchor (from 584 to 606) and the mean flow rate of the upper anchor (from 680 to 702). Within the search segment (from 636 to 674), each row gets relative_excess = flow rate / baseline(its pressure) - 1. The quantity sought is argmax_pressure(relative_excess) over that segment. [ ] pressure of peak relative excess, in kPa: 643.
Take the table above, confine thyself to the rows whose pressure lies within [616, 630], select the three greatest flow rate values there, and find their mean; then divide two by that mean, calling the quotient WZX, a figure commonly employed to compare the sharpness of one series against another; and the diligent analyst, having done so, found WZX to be 0.0798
